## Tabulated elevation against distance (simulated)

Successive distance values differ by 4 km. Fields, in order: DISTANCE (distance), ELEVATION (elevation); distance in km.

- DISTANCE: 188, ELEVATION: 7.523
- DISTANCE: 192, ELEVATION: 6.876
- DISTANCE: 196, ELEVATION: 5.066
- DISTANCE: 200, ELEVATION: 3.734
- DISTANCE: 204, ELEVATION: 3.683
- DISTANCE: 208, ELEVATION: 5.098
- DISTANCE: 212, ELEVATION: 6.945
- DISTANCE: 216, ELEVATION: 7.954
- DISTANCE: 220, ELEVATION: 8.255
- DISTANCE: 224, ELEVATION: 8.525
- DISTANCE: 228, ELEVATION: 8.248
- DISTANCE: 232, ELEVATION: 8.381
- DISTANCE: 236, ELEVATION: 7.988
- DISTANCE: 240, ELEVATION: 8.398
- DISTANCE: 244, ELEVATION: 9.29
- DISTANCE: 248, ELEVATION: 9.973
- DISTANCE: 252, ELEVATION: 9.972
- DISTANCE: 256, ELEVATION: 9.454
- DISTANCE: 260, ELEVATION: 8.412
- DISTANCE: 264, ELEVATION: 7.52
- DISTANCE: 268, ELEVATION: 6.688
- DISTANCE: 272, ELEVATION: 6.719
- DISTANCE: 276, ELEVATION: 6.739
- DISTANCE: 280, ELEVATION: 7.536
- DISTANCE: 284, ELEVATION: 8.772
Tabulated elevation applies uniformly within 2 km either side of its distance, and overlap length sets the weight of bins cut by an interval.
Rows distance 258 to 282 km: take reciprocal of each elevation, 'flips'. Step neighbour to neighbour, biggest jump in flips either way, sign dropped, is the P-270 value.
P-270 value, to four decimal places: 0.0165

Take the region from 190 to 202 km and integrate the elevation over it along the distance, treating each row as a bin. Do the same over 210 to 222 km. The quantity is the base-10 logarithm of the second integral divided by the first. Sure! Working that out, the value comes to 0.17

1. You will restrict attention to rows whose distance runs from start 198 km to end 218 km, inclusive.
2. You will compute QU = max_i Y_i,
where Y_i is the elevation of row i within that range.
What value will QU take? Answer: 7.954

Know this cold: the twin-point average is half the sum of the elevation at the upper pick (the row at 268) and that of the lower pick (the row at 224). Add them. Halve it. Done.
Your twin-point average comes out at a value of 7.6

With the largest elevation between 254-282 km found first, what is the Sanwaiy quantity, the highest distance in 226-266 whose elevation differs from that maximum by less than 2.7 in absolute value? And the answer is 264 km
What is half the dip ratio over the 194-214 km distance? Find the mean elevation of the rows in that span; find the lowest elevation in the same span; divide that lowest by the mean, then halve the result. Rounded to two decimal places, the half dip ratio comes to 0.38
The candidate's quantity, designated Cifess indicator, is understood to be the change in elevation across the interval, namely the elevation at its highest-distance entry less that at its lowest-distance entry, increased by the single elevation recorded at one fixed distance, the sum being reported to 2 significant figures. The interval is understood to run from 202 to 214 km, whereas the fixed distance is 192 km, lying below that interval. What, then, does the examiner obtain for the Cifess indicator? 10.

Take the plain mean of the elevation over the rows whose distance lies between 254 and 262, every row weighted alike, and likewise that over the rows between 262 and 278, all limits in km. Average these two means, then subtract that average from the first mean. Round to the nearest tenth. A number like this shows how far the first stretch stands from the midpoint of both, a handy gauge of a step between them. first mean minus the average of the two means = 1.0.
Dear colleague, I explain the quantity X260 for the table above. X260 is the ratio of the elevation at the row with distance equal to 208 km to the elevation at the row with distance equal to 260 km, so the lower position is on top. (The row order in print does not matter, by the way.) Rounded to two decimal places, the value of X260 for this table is 0.61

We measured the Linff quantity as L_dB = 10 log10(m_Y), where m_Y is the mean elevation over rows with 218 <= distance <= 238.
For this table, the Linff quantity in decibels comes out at 9.2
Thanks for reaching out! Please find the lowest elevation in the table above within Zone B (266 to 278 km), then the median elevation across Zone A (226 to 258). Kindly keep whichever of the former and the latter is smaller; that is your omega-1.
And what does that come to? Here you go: 6.7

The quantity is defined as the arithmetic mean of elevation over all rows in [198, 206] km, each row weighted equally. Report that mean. 3.7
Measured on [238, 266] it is 9.0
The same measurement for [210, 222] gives 7.7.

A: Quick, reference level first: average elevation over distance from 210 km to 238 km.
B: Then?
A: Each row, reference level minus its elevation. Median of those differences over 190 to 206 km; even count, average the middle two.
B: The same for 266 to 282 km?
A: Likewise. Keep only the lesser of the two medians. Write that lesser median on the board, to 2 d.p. 1.31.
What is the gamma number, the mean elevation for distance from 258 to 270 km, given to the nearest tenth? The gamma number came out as 7.5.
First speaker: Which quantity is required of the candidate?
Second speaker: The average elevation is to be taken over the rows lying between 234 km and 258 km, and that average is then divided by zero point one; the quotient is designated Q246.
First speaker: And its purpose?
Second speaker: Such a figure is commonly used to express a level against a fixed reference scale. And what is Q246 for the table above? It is 92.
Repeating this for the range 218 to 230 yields 83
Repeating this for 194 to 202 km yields 44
